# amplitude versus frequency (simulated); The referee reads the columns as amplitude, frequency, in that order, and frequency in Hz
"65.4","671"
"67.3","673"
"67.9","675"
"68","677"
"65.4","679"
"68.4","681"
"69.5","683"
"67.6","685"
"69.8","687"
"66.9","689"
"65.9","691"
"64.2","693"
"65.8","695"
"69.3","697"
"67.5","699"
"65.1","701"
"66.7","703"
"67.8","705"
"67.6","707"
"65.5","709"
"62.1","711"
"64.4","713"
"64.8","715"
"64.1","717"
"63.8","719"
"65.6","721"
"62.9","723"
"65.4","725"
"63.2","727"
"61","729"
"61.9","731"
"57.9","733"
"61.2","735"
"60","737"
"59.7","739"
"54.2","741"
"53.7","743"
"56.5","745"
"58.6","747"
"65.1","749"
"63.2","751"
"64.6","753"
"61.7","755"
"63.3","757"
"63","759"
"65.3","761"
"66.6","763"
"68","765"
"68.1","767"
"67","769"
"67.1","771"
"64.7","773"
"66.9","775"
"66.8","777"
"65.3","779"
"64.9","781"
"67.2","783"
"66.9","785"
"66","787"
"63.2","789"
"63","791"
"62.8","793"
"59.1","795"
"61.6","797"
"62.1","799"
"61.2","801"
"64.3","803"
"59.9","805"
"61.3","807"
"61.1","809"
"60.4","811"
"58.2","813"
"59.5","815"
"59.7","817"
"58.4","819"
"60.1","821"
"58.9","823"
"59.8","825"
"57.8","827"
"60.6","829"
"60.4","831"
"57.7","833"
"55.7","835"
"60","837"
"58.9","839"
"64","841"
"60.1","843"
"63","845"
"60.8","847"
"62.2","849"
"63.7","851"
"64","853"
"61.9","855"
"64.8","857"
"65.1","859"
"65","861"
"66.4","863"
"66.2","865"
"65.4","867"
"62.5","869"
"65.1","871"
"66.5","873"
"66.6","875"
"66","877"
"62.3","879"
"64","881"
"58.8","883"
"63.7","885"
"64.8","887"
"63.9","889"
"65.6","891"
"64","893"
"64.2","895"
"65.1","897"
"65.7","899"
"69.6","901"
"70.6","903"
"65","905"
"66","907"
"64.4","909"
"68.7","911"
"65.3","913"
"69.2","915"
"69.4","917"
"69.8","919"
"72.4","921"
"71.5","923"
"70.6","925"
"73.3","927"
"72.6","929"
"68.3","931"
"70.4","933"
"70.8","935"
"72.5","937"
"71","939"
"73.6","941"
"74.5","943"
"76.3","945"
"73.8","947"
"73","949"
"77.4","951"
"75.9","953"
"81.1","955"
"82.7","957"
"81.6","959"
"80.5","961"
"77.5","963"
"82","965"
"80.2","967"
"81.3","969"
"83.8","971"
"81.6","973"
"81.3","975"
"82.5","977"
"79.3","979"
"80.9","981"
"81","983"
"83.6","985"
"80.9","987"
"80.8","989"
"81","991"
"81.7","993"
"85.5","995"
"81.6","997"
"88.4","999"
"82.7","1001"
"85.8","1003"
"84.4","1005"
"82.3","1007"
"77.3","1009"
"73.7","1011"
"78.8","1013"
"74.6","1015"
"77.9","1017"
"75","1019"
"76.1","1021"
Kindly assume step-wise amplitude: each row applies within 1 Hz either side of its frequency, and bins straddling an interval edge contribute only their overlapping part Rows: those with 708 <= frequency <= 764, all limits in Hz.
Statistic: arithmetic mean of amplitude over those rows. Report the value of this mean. 62.1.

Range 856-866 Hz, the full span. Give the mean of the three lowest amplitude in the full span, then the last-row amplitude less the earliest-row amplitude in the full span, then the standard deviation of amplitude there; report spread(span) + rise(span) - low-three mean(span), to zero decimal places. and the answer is -63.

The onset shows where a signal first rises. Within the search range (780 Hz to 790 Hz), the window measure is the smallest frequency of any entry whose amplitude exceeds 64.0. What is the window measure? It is 781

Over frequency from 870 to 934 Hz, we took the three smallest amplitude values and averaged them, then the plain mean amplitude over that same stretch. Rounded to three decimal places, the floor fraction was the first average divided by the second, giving 0.920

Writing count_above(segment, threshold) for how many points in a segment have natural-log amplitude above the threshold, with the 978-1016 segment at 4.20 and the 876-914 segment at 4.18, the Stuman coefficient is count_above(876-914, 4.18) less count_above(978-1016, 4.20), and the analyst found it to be -12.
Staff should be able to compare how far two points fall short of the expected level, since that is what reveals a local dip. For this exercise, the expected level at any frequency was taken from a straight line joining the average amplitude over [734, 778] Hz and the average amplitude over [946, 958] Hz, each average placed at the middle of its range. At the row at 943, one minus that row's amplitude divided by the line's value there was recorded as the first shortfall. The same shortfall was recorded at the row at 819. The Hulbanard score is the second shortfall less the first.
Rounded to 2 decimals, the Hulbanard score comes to 0.11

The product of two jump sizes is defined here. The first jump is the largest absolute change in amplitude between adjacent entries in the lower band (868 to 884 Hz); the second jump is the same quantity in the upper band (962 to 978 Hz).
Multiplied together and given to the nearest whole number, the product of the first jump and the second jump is 23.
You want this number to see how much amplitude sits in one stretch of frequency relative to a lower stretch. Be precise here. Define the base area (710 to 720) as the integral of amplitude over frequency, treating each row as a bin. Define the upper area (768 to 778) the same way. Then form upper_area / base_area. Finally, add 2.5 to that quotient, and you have 3.54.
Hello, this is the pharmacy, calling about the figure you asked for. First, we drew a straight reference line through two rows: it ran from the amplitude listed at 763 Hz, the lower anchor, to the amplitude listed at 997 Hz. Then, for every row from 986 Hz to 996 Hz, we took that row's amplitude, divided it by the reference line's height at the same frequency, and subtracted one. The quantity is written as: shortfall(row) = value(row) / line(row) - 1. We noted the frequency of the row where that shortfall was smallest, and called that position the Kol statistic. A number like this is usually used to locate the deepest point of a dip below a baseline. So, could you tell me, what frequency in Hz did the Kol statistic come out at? 989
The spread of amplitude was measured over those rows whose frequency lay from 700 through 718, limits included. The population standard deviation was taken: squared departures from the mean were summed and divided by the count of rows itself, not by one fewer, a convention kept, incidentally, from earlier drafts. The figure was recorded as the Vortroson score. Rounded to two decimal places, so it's 1.71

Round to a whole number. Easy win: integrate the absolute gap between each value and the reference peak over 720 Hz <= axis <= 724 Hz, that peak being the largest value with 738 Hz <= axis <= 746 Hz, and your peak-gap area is 18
